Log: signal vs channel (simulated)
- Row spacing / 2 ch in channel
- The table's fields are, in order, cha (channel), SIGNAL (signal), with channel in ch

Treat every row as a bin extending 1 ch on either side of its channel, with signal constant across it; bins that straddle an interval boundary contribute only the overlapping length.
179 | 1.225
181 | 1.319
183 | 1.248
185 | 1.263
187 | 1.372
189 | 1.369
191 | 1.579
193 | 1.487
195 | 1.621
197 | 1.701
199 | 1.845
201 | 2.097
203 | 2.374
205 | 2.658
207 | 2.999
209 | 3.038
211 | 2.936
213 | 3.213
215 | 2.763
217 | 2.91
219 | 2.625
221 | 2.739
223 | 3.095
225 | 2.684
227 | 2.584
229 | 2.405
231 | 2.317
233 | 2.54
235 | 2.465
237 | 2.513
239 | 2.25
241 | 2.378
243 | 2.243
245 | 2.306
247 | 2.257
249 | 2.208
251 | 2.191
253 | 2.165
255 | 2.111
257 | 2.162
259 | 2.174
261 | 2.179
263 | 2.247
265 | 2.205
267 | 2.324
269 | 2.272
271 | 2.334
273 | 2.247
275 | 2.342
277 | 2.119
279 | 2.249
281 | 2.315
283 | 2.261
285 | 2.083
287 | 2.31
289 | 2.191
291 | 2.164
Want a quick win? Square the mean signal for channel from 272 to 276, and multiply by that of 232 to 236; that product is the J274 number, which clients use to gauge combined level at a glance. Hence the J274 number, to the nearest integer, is 13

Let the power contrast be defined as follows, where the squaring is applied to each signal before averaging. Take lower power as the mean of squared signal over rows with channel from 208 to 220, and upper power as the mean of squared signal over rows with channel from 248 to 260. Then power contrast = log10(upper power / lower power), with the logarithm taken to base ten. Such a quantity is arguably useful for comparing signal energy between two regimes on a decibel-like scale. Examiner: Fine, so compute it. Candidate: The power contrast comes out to -0.26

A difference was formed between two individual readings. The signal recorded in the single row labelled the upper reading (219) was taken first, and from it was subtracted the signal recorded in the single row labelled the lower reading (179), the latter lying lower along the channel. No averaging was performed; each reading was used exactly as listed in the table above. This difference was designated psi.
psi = 1.4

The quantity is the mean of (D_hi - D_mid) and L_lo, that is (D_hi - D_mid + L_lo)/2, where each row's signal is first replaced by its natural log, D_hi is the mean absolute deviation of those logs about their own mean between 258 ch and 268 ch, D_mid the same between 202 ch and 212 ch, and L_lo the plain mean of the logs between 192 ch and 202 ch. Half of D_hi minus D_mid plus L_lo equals 0.25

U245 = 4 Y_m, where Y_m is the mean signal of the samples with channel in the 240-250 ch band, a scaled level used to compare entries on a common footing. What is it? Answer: 9.1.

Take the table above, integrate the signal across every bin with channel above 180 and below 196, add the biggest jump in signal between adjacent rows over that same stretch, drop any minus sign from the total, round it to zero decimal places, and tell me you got 23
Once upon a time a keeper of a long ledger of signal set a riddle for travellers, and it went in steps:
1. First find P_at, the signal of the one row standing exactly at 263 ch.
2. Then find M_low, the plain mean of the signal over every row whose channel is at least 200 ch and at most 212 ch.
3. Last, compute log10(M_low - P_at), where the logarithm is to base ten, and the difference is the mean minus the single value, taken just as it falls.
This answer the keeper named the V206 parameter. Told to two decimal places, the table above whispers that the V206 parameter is -0.36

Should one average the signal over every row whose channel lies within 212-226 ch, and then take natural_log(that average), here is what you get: 1.05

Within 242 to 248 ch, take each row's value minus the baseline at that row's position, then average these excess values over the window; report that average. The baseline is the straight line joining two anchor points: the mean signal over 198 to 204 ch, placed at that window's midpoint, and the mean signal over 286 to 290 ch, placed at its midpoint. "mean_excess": 0.09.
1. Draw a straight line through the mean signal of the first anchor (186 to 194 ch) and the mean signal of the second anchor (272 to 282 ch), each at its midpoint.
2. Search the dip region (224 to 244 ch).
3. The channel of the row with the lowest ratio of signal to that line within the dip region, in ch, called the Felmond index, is 243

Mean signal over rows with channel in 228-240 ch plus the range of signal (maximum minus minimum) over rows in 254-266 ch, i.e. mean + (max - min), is 2.6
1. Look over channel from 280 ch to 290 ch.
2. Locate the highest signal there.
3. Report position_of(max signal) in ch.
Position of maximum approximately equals 281 ch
